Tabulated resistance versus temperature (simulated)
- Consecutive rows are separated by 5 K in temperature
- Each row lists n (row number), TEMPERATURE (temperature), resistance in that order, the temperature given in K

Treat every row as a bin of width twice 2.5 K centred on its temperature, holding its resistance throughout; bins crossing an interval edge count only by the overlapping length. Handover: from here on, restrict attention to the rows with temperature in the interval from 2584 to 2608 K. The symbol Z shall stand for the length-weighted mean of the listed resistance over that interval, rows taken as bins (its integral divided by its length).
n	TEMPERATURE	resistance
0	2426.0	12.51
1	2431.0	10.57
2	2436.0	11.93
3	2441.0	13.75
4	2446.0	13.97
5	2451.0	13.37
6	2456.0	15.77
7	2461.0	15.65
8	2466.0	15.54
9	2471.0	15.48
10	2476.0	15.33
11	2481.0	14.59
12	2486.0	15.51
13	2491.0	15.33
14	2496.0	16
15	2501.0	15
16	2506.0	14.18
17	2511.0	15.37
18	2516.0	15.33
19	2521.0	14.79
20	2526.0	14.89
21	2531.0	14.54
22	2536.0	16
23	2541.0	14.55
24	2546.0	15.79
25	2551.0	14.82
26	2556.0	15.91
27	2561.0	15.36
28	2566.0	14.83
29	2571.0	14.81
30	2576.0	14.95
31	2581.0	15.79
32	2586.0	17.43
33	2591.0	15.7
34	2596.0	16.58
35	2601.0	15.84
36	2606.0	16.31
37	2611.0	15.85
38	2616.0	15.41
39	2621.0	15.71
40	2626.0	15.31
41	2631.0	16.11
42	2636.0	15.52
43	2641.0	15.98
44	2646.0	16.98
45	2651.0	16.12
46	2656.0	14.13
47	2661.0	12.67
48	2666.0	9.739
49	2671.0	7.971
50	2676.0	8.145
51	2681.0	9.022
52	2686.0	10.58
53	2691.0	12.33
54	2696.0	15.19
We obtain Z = 16.4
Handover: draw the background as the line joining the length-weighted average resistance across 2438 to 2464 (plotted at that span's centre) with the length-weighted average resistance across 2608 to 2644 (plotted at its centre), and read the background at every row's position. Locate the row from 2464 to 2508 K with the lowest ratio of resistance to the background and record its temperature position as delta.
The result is 2506.0 K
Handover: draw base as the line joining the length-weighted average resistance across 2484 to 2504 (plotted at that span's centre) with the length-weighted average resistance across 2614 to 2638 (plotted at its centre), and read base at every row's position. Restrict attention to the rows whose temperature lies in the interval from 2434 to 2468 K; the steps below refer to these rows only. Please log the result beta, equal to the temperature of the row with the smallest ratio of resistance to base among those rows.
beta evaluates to 2436.0 K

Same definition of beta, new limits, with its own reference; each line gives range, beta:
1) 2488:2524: 2506.0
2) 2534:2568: 2541.0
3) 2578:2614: 2591.0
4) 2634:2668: 2666.0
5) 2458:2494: 2481.0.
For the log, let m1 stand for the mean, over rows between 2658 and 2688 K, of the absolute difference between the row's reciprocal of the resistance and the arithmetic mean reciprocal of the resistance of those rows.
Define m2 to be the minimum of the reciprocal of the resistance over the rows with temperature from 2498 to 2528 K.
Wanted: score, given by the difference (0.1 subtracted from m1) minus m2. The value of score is -0.151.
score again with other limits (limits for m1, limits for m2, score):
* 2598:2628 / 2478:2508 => -0.161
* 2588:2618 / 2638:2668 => -0.158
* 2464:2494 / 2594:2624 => -0.159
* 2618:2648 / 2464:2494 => -0.163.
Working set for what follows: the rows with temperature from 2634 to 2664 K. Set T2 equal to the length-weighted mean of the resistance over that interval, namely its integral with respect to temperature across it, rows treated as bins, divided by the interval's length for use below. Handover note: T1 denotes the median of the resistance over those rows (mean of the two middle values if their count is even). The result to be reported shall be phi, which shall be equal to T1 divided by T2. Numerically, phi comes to 1.040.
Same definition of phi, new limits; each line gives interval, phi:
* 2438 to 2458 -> 0.982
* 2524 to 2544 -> 0.980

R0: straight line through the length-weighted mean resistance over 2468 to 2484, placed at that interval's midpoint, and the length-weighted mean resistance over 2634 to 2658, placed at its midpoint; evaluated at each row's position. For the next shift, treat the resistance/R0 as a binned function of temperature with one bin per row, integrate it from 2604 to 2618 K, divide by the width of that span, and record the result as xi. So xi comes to 1.01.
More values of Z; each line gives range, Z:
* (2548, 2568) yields 15.3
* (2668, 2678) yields 8.1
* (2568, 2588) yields 15.7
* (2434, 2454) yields 13.4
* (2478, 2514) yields 15.1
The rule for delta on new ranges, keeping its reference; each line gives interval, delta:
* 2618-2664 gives 2661.0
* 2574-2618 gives 2576.0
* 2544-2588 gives 2571.0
